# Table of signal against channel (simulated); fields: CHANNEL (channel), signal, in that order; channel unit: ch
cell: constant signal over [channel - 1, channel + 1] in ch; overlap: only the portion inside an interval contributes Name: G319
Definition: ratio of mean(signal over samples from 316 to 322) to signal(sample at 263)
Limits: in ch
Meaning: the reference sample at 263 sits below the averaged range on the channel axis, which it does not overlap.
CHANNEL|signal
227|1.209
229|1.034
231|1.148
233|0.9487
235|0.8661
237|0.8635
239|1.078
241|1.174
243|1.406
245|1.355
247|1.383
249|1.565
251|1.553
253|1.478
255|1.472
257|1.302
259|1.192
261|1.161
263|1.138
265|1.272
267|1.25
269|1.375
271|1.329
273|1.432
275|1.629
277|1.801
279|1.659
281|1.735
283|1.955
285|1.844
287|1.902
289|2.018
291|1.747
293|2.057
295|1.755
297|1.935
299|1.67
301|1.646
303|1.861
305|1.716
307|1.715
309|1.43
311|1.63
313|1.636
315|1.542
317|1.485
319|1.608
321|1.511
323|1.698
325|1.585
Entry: 1.35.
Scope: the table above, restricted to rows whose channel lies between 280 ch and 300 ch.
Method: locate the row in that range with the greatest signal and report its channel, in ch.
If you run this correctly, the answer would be 293 ch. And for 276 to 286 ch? 283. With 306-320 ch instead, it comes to 307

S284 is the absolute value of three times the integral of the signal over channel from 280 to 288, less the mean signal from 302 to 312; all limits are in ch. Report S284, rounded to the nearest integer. 43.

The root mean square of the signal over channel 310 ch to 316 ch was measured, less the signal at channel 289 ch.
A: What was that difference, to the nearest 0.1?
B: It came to -0.4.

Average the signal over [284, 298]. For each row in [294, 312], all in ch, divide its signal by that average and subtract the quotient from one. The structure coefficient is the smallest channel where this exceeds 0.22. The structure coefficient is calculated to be 309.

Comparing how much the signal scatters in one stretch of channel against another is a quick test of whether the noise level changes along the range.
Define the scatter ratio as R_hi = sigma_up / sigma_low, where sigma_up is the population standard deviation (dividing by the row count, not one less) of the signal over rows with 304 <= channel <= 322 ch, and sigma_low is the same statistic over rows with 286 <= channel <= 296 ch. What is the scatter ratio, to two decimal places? 0.73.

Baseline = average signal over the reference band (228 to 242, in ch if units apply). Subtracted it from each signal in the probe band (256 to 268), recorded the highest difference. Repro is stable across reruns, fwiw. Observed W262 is 0.29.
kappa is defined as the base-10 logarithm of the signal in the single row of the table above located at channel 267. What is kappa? 0.10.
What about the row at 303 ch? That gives 0.27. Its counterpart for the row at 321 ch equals 0.18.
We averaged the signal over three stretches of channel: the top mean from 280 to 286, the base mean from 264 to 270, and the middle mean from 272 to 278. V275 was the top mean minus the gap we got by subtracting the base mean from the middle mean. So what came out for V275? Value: 1.52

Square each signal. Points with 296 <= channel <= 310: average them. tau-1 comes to 2.9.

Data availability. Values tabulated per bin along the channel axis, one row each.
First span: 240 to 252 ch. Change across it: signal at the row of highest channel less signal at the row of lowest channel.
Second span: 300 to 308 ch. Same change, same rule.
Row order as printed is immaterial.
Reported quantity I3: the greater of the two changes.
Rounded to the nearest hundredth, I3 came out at 0.38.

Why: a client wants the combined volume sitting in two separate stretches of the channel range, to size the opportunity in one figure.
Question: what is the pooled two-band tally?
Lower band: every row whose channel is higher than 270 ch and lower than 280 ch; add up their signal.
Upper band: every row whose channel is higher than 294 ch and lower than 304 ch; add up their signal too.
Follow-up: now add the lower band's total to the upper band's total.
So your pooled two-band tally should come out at 16.7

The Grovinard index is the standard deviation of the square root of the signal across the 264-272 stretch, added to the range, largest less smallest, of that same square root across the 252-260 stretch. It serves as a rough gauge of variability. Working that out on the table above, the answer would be 0.15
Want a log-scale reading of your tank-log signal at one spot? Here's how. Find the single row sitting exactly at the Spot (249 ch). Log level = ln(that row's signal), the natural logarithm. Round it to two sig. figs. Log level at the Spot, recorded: 0.45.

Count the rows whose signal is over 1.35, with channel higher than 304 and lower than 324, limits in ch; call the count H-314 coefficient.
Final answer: 10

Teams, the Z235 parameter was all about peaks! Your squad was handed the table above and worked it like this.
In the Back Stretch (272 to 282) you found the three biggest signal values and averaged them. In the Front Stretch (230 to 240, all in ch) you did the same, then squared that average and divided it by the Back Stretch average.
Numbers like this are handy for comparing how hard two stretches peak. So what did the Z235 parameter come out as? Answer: 0.65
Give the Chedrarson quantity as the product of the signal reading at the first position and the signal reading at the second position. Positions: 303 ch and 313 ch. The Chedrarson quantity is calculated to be 3.0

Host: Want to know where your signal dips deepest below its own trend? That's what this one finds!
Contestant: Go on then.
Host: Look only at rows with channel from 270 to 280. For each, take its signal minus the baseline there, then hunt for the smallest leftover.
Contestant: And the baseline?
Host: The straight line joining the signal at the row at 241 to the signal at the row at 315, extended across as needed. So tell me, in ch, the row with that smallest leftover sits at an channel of 271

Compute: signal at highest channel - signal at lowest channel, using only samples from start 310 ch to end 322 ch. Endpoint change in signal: -0.12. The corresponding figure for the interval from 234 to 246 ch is 0.49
